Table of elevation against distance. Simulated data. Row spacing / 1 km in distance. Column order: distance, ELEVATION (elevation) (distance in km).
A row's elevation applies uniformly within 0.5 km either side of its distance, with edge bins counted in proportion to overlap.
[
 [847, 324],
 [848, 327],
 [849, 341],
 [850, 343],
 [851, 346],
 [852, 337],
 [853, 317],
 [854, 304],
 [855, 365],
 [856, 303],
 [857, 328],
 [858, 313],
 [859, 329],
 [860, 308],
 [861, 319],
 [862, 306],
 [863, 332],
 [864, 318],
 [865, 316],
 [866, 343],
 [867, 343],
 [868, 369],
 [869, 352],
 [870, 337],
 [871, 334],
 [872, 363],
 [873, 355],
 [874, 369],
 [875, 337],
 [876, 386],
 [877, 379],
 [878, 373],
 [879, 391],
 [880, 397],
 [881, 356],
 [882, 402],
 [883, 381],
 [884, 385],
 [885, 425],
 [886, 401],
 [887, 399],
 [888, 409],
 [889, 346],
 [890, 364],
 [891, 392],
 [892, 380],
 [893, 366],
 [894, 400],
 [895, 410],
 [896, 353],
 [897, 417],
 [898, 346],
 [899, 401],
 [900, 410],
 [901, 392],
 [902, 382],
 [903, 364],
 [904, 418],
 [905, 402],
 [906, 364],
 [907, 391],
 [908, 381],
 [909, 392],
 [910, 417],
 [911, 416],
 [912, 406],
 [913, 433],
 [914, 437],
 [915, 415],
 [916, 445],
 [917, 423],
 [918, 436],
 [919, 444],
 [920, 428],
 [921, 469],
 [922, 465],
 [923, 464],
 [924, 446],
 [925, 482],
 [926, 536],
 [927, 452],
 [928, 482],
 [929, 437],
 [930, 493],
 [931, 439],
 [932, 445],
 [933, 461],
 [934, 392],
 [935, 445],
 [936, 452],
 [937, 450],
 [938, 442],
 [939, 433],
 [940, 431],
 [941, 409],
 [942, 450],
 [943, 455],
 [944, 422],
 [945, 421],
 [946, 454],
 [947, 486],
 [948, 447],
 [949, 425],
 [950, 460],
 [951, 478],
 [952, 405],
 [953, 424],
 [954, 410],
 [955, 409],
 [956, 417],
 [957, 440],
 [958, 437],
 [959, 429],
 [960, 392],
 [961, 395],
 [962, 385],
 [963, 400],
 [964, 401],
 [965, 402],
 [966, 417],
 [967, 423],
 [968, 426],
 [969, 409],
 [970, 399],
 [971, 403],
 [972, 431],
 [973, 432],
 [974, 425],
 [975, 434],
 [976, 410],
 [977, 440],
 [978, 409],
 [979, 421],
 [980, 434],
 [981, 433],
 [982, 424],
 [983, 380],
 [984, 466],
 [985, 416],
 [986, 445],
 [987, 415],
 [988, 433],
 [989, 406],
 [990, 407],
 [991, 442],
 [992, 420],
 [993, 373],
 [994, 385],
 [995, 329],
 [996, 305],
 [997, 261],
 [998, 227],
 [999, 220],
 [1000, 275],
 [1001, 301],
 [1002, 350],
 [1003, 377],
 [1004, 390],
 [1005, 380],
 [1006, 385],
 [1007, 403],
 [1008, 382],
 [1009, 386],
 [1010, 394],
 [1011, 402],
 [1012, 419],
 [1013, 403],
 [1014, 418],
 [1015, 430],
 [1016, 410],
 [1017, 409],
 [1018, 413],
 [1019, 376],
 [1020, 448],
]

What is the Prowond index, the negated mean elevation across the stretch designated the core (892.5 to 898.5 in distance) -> -382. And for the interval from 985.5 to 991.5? -425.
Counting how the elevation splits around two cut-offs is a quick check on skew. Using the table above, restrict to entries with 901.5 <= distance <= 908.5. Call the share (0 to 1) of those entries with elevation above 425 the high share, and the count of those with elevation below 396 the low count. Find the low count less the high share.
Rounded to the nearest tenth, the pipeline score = 5.0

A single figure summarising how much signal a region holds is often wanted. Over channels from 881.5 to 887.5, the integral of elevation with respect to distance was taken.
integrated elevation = 2393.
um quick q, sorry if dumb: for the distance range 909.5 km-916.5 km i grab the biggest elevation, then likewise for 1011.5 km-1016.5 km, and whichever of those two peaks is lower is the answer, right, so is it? 430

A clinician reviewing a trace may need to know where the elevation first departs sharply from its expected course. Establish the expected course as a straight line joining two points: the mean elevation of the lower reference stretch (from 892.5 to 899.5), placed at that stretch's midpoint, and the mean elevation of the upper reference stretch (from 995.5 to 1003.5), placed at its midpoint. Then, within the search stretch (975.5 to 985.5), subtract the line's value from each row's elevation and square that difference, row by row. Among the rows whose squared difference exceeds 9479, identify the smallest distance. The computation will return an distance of 976 km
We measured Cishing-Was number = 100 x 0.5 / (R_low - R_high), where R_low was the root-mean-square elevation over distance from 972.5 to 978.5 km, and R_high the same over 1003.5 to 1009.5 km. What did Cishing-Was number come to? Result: 1.3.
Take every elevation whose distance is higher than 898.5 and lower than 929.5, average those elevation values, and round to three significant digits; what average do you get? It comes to 427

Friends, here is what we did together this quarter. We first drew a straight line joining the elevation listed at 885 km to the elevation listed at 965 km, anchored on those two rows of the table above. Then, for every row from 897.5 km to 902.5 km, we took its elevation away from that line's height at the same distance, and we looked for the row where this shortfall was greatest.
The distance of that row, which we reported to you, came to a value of 898 km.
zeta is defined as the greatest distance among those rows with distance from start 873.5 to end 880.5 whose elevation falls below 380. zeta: 878 km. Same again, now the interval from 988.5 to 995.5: 995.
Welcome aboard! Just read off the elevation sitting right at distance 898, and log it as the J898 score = 346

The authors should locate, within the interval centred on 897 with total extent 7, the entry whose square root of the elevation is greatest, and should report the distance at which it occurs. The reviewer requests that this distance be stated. 897 km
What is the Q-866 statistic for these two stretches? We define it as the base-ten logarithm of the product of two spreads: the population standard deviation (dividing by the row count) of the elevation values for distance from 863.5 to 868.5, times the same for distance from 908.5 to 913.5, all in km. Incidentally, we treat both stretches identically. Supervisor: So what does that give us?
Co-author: 2.42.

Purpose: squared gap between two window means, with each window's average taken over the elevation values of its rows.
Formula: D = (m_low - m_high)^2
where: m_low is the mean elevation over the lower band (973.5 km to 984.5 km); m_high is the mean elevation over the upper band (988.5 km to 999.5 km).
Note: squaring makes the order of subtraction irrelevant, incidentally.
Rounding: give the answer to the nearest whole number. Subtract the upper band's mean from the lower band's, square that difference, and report 6709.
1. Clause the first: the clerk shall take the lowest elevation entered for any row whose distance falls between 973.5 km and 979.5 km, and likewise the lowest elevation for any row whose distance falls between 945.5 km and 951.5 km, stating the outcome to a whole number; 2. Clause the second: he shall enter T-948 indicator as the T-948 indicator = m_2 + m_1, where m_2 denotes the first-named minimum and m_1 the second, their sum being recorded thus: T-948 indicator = 834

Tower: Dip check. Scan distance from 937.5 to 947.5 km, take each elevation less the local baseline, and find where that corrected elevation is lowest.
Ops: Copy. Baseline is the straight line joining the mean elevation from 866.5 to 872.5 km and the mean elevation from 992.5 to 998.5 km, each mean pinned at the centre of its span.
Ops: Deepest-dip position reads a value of 941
